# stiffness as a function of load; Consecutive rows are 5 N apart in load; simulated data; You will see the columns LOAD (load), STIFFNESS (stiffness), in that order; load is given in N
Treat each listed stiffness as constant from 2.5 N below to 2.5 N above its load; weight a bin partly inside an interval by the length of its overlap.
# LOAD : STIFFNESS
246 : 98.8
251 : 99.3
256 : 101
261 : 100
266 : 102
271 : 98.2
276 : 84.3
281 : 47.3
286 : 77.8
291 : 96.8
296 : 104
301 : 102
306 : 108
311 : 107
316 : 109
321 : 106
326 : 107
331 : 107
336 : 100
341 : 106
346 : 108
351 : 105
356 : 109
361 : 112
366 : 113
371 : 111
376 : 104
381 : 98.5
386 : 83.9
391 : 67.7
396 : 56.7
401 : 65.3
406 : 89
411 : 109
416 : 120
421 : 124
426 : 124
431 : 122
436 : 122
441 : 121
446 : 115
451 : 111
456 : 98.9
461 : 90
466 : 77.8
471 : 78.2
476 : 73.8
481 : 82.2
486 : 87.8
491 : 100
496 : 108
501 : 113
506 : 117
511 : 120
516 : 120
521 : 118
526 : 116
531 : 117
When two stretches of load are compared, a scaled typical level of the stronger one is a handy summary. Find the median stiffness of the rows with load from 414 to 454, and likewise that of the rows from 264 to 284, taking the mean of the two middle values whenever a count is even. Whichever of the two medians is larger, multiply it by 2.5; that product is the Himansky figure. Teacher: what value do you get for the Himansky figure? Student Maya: 304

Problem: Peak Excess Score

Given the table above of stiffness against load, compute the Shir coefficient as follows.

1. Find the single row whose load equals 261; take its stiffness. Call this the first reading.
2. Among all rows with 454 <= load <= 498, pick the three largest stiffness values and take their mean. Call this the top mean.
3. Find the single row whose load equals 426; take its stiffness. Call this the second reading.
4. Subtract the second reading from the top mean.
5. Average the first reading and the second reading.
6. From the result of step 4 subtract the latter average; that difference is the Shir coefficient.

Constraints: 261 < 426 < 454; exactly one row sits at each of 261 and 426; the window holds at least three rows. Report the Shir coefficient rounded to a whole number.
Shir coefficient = -134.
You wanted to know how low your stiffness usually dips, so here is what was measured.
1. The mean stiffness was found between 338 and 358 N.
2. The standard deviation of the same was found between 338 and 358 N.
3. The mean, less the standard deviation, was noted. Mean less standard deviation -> 105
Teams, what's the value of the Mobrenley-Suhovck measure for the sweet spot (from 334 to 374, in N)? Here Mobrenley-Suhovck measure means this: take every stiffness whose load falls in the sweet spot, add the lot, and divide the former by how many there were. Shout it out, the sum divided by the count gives 108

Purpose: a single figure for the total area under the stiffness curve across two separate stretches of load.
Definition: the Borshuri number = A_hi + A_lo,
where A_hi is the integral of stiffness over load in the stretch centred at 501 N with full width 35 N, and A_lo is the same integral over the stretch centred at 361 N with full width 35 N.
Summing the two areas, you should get 7639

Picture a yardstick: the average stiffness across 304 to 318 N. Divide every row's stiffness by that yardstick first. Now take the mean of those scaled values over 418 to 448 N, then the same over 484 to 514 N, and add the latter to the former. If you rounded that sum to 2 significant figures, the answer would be 2.1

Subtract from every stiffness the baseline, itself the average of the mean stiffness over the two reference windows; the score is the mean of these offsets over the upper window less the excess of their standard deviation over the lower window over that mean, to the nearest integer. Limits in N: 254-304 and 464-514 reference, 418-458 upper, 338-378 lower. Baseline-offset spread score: 44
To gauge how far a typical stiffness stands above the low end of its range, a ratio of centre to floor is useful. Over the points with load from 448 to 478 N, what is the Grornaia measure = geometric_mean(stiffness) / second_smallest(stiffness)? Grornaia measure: 1.12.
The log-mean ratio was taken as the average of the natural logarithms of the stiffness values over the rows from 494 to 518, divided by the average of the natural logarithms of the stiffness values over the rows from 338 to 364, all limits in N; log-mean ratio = 1.01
